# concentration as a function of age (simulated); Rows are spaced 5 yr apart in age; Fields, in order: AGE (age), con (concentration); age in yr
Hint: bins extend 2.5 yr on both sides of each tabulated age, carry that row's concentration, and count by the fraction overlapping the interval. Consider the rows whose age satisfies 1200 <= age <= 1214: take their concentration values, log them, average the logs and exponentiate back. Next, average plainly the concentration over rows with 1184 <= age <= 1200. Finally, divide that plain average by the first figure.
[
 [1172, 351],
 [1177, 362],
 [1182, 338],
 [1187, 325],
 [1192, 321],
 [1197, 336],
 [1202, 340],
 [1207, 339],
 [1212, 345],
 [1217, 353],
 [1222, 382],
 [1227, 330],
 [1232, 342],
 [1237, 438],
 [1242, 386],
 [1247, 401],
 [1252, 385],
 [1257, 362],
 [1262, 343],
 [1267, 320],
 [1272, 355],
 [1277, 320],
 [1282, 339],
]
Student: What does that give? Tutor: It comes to 0.96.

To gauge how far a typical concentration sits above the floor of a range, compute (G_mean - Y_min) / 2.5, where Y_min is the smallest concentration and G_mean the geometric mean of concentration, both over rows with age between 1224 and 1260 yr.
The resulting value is 18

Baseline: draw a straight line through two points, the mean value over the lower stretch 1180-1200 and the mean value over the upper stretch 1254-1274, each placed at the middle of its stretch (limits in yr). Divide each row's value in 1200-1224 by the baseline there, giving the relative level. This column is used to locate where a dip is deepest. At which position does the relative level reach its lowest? 1207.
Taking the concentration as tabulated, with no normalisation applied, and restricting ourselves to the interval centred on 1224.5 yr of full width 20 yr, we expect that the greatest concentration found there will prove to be 382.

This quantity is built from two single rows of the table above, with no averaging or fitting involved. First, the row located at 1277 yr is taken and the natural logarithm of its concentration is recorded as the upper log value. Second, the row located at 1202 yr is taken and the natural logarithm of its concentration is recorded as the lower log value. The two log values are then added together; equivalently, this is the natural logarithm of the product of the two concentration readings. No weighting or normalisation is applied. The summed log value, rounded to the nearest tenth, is 11.6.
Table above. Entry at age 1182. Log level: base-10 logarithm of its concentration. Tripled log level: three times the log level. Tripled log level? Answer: 7.59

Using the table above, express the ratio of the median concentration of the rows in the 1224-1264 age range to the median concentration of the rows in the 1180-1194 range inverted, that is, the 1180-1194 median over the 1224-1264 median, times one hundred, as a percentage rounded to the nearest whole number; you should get 87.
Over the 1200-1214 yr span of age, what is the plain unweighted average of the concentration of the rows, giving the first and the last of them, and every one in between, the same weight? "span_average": 341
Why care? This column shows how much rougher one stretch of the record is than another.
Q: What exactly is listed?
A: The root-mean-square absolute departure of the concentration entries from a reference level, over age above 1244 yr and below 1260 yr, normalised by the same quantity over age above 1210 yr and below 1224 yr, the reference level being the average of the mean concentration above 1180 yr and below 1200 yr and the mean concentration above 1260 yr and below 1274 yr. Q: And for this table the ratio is 1.7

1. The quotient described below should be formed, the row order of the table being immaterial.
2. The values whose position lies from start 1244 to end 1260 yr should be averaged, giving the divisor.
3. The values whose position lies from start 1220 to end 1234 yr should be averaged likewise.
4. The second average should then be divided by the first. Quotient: 0.92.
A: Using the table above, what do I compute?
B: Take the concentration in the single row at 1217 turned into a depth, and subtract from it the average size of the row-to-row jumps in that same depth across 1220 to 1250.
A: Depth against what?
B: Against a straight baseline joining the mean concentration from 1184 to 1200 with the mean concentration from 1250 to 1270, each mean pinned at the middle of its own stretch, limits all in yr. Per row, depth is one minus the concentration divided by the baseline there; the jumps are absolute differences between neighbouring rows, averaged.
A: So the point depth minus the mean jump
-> -0.180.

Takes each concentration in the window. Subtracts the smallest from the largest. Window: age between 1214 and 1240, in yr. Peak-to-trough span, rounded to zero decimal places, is 108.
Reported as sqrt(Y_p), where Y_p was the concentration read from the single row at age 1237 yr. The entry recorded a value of 20.9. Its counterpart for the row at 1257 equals 19.0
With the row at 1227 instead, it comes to 18.2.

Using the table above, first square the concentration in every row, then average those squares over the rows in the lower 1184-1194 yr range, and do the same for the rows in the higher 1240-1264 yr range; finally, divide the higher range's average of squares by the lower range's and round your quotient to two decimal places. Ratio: 1.35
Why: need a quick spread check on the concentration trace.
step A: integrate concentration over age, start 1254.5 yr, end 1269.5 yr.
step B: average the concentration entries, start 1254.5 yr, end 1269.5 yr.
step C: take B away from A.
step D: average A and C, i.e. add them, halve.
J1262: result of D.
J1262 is 4954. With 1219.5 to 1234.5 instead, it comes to 5094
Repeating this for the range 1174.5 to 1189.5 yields 4954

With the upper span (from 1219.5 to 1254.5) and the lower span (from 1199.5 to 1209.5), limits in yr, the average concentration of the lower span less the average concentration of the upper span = -41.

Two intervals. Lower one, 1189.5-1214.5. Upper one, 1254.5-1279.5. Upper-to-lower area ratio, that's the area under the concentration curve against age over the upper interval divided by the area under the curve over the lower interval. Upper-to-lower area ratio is 1.01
